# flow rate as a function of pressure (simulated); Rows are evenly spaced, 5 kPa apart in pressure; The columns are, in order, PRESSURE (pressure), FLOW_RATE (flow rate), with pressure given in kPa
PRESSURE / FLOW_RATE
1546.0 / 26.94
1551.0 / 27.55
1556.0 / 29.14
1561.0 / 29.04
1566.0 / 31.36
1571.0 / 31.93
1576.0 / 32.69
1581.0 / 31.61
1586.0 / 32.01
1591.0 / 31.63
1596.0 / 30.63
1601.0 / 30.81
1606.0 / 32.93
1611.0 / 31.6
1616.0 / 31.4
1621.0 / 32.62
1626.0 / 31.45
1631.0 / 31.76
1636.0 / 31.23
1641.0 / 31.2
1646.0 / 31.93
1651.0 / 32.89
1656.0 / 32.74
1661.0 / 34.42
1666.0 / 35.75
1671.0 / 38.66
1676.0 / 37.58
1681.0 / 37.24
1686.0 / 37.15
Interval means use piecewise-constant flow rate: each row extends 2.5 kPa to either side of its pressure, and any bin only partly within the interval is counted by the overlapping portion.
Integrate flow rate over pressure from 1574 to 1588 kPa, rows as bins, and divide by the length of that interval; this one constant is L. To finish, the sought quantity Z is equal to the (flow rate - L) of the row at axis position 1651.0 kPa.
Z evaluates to 0.8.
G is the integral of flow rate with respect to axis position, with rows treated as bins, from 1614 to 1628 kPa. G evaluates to 446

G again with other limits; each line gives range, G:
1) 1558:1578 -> 623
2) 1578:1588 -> 318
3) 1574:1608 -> 1079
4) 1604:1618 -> 447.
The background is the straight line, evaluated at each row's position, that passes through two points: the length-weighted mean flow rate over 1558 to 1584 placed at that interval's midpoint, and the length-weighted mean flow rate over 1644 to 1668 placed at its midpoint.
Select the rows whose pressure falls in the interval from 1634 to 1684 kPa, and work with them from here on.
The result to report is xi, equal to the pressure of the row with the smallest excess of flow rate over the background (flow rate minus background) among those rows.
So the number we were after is 1641.0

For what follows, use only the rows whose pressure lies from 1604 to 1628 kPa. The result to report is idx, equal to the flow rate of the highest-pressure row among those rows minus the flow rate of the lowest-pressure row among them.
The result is -1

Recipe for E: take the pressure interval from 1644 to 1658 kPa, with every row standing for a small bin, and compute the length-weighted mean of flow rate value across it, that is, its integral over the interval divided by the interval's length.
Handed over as 32.5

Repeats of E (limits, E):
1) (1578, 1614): 31.6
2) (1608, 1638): 31.7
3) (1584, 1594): 31.8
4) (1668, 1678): 38.0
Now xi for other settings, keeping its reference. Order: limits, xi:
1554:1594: 1561.0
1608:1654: 1641.0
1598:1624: 1601.0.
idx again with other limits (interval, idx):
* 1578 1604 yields -1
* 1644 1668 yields 4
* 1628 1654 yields 1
